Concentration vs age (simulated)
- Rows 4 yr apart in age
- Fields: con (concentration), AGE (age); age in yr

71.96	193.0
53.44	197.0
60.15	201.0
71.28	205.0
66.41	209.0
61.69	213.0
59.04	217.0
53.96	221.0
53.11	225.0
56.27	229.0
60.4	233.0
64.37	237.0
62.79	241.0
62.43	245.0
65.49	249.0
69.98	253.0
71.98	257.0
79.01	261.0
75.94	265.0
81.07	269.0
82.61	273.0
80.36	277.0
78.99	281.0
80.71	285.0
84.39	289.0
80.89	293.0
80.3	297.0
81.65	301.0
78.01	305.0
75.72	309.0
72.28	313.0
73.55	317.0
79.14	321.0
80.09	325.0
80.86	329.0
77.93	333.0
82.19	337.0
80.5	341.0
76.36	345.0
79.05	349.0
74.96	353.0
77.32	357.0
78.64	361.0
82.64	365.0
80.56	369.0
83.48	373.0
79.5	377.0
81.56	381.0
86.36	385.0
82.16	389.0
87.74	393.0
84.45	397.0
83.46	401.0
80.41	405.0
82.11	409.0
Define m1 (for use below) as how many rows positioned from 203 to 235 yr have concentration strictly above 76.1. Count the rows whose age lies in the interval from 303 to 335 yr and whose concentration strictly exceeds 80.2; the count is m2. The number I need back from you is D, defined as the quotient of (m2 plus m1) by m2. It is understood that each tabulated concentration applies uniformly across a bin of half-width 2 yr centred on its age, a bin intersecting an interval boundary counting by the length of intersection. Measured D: 1.0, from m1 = 0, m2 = 1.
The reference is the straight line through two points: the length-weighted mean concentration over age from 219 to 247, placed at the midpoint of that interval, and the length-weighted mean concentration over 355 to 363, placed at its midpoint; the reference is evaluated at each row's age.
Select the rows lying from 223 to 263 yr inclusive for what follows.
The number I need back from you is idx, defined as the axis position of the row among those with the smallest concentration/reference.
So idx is 225.0 yr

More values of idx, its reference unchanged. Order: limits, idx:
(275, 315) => 313.0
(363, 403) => 377.0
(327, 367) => 353.0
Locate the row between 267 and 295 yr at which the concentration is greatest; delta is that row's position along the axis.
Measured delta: 289.0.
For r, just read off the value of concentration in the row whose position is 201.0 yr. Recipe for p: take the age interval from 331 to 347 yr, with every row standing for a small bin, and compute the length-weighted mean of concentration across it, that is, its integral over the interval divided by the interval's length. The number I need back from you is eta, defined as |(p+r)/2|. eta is 69.7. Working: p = 79.2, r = 60.15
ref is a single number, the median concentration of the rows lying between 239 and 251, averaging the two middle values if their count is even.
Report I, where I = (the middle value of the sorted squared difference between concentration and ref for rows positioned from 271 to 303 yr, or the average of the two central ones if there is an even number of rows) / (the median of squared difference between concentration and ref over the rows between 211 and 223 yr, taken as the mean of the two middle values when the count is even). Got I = 23.1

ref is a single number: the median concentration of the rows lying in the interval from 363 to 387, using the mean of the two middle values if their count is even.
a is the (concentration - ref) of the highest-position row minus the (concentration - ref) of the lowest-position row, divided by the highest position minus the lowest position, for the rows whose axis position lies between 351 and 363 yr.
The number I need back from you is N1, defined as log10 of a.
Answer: -0.34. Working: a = 0.5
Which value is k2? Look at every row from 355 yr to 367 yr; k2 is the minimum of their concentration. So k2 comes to 77.32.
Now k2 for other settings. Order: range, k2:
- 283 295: 80.71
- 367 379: 79.5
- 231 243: 60.4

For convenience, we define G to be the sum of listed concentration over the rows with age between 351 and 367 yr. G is 314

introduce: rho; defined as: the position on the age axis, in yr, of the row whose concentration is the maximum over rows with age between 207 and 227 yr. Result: 209.0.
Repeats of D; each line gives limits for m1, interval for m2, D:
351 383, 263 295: 2.2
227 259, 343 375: 1.0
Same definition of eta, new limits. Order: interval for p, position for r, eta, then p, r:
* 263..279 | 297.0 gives 80.1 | 80.0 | 80.3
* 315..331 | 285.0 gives 79.6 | 78.4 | 80.71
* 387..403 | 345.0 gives 80.4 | 84.5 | 76.36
